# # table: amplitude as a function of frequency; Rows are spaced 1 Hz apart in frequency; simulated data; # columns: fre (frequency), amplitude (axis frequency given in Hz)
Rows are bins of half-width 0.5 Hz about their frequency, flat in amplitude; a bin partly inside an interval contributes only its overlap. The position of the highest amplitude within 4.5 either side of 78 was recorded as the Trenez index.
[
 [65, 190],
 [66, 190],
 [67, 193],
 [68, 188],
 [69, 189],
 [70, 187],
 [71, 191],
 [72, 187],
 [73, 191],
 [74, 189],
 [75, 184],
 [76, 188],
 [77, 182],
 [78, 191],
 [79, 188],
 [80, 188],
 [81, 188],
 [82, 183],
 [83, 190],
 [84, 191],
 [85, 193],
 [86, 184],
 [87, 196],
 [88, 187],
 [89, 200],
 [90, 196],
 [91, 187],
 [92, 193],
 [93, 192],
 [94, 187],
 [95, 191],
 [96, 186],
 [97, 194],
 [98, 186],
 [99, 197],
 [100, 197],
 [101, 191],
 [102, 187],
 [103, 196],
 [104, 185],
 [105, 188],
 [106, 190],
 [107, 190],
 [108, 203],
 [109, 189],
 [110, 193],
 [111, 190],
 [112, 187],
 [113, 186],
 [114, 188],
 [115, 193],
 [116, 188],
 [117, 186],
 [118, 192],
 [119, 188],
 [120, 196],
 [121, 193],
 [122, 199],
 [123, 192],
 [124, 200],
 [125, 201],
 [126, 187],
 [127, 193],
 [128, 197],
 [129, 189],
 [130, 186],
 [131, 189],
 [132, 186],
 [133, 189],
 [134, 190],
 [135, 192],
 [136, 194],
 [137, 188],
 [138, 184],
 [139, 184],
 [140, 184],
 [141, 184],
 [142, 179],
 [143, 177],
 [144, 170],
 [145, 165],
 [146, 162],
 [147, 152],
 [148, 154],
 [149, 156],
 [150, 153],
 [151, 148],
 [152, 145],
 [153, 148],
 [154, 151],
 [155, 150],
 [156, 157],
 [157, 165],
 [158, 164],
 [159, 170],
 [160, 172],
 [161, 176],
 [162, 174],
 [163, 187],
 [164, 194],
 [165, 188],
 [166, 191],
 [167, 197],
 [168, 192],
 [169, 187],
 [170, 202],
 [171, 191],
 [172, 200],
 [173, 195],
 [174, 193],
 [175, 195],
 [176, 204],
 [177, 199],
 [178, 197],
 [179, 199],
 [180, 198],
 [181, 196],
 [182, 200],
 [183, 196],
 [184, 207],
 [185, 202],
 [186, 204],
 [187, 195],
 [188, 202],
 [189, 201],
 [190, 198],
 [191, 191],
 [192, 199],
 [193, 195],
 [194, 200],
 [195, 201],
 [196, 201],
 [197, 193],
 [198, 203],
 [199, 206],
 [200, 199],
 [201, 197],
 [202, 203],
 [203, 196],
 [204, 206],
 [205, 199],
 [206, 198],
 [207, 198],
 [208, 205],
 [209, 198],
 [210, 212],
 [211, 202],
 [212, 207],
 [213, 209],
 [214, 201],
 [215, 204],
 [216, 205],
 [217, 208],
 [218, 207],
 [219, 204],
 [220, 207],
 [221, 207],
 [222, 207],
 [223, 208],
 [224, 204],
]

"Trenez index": 78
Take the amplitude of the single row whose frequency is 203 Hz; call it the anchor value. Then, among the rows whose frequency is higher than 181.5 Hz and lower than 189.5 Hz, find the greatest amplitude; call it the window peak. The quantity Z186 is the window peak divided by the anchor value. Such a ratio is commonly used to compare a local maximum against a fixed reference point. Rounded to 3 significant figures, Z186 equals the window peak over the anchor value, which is 1.06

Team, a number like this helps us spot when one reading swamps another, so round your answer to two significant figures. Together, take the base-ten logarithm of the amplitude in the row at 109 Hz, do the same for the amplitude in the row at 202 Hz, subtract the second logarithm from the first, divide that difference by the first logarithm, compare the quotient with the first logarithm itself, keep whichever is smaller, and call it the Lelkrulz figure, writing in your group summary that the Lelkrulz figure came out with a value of -0.014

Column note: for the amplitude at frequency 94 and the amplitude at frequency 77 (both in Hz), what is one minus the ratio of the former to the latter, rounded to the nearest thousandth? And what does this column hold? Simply -0.027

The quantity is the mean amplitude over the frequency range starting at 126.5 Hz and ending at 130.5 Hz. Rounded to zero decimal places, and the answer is 191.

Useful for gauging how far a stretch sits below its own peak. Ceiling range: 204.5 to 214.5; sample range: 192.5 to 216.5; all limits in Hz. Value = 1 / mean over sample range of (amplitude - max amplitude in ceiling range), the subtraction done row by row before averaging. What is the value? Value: -0.10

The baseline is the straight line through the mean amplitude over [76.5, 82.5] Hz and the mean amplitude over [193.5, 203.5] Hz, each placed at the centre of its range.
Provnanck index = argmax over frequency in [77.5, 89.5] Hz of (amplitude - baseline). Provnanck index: 89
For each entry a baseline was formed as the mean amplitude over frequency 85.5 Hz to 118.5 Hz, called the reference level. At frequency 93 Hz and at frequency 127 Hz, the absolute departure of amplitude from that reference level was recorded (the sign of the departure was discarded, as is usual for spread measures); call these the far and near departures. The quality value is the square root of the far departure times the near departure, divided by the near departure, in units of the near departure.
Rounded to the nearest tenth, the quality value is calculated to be 0.7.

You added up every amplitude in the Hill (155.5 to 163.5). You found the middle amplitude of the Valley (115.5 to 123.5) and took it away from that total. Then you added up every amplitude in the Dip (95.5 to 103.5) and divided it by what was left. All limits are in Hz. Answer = 1.31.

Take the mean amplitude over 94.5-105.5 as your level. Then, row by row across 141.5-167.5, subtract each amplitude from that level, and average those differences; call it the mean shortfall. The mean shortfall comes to 24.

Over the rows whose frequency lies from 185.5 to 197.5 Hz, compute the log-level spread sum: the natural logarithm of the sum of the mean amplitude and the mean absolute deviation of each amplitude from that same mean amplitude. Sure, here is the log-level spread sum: 5.31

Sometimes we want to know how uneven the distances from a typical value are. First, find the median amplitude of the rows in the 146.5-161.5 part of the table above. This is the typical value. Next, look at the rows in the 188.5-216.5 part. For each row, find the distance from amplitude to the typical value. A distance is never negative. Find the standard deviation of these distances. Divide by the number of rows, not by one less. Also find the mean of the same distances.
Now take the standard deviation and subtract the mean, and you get -42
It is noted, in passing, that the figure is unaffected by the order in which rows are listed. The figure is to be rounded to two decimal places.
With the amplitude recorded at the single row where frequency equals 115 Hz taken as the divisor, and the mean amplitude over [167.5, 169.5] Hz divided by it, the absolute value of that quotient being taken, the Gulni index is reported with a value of 0.98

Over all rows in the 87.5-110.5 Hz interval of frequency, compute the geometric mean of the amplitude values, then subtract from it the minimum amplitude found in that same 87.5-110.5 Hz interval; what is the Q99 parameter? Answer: 6.5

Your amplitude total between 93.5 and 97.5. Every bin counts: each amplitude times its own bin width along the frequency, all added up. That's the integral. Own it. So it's 758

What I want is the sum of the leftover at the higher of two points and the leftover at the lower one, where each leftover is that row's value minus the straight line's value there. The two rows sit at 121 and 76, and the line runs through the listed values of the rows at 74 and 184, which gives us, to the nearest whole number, -5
